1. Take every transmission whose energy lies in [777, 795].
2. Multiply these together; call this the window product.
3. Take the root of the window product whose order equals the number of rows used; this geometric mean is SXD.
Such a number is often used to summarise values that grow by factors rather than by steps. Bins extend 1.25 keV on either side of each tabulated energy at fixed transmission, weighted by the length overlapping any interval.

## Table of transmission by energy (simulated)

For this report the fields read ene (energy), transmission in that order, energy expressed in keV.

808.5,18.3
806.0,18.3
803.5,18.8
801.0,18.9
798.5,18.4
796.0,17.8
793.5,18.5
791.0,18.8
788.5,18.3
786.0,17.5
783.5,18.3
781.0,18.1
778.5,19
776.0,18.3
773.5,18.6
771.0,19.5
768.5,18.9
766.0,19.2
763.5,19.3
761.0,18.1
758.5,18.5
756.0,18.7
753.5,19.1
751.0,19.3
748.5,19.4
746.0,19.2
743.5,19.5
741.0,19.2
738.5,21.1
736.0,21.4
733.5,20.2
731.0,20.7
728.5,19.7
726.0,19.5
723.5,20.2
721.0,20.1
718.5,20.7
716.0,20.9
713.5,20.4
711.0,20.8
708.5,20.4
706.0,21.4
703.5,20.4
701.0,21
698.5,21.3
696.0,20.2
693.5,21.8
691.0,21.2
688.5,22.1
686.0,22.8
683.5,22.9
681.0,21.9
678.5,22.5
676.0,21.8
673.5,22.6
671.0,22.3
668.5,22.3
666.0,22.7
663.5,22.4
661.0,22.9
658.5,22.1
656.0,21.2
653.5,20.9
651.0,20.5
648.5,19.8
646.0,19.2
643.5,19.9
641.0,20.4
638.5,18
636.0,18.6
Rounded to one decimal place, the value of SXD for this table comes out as 18.4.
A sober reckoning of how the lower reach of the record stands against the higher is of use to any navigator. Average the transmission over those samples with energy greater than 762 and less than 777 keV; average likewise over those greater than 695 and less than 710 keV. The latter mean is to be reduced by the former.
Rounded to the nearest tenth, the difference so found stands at 1.8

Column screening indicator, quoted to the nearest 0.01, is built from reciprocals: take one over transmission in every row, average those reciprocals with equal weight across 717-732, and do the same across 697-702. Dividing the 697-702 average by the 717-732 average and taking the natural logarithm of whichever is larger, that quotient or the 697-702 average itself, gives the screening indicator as -0.05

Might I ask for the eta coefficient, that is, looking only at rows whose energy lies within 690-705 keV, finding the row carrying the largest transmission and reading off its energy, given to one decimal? 693.5 keV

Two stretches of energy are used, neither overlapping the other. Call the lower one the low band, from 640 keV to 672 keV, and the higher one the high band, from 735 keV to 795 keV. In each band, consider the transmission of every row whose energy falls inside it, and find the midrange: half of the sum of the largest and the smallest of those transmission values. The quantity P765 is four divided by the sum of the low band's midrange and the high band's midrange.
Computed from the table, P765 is 0.099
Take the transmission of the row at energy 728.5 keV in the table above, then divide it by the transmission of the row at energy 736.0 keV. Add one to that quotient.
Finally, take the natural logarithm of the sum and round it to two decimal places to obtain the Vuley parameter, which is 0.65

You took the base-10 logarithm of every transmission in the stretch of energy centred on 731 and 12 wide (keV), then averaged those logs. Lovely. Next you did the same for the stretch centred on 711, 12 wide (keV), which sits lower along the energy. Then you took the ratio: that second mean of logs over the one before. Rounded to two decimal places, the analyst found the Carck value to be 1.01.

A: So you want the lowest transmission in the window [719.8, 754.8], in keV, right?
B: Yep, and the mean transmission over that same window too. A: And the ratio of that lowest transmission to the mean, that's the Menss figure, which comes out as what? 0.960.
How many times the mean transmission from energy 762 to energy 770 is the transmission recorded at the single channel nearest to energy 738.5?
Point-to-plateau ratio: 1.10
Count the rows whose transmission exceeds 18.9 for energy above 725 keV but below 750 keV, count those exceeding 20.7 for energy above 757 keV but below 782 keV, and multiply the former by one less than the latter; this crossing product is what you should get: -10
